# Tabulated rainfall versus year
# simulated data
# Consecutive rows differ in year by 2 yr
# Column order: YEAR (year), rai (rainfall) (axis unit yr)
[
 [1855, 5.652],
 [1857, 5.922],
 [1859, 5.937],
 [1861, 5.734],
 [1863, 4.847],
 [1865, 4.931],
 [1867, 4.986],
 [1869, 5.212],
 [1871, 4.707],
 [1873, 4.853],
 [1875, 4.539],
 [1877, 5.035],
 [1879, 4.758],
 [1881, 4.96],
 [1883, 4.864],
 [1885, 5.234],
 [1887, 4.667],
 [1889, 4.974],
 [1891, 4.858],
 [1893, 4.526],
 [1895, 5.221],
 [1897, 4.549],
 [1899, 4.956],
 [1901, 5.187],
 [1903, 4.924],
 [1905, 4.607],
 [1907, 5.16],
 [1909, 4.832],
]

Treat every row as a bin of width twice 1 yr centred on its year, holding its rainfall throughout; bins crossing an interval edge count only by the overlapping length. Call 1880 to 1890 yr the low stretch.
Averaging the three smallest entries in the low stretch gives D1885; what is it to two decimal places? 4.83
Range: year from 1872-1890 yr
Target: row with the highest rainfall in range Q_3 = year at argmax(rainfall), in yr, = 1885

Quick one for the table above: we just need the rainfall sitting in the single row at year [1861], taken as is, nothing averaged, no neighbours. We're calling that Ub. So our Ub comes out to 5.734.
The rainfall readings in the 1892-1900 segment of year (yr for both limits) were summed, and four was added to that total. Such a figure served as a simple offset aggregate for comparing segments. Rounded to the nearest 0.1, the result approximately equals 23.3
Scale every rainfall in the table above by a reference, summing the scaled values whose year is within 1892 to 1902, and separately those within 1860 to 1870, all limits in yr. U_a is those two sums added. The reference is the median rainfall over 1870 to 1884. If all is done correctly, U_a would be 10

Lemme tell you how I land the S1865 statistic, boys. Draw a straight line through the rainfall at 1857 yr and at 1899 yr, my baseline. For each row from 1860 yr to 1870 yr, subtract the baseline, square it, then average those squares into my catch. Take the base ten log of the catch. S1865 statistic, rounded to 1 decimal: -0.4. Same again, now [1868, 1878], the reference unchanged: -0.3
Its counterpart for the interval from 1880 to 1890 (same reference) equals -0.8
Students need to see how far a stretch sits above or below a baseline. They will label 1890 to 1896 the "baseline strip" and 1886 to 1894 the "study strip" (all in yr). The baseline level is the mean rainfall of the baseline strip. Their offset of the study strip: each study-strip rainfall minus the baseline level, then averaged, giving -0.11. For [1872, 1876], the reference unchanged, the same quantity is -0.17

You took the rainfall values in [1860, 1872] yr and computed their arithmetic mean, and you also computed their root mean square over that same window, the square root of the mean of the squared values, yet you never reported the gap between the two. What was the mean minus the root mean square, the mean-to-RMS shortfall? -0.011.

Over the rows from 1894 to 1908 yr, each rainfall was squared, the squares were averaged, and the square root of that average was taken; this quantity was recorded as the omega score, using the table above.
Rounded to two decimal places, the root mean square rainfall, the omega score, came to 4.95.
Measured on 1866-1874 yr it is 4.94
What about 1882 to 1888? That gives 4.93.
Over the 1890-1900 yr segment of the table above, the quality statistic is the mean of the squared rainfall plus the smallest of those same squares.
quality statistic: 43.8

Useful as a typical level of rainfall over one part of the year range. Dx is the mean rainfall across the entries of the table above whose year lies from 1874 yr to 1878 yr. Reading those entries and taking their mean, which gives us 4.79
